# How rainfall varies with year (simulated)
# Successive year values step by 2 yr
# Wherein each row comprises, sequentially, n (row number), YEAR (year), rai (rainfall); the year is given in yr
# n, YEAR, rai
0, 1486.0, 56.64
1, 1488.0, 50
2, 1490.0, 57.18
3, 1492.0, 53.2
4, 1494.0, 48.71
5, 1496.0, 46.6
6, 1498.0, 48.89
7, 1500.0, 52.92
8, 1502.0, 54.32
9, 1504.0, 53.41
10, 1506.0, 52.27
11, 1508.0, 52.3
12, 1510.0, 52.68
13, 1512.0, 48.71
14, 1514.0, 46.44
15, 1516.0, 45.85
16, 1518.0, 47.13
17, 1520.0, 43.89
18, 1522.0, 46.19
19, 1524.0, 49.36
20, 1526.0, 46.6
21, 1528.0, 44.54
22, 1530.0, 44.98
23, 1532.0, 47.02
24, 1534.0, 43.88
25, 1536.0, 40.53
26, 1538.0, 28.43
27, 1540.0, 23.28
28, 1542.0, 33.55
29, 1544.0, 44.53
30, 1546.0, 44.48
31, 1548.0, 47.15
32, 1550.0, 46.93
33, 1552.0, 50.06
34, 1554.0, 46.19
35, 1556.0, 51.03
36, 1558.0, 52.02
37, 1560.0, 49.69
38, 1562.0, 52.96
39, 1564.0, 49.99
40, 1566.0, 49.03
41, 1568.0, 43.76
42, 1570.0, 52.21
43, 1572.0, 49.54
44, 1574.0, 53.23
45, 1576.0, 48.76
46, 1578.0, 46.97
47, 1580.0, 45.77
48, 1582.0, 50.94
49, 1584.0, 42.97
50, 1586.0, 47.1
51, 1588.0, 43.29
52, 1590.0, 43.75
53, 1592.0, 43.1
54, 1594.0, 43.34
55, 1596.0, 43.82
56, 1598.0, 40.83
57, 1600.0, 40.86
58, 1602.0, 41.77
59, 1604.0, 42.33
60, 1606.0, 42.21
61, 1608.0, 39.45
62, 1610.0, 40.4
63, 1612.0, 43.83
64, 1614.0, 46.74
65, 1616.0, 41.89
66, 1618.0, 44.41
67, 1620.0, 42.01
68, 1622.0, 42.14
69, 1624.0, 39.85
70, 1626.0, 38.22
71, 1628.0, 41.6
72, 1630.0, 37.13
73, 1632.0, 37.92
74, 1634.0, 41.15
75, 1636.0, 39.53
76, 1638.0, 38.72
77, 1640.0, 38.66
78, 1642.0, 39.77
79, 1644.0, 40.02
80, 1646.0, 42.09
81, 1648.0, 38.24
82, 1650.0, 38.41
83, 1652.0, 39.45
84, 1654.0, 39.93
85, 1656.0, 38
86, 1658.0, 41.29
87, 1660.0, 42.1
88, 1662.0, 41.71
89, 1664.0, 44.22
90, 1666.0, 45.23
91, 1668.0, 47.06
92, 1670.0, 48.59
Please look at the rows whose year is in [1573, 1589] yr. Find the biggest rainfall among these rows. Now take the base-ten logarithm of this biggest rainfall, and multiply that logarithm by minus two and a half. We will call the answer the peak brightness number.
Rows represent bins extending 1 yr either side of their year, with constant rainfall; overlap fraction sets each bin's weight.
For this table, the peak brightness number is -4.32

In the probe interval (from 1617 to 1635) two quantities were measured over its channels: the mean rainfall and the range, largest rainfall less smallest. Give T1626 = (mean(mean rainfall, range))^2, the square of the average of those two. 571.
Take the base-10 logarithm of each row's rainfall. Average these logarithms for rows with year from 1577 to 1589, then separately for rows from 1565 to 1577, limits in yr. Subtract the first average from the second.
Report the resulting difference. 0.029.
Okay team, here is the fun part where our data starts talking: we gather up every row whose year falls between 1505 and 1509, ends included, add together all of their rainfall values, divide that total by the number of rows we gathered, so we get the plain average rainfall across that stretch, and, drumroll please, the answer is 52.3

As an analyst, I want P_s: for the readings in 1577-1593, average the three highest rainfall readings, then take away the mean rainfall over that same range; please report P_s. 2.9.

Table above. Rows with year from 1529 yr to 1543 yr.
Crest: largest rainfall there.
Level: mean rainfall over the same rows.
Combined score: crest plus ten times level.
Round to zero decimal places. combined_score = 421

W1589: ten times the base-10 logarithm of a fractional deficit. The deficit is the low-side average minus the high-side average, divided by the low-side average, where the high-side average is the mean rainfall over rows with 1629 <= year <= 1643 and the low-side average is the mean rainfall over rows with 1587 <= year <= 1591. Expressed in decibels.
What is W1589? -9.8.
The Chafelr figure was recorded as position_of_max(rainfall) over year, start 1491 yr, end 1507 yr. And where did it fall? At 1502.0 yr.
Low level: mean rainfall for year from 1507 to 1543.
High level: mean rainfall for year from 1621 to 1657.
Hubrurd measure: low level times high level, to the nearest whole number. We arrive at 1723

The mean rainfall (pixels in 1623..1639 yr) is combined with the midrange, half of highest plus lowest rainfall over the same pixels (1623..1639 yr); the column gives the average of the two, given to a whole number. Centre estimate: 39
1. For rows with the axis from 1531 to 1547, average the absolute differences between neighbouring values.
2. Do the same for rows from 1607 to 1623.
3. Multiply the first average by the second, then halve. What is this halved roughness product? 8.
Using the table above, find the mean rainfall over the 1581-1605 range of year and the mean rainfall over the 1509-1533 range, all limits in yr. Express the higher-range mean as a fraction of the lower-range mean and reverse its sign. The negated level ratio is -0.93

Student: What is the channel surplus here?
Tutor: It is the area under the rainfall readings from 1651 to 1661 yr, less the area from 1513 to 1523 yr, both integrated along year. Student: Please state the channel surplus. -57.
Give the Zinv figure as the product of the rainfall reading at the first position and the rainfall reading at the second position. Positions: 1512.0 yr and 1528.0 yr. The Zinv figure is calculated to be 2170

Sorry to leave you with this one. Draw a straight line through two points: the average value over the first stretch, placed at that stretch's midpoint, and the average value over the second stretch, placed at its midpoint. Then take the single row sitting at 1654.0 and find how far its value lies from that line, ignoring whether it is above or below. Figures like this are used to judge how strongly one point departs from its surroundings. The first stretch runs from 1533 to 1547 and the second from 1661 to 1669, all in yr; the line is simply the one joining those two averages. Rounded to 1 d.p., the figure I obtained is 4.0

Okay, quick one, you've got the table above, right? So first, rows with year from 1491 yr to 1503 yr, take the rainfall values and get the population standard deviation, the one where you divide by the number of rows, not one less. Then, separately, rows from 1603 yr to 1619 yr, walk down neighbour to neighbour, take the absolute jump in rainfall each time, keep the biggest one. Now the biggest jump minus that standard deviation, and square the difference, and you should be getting 4.1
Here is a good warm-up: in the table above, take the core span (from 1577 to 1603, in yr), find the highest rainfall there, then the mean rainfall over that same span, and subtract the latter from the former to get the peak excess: 6.7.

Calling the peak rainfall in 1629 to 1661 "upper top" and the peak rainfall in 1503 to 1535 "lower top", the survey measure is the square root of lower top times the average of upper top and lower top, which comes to 50.5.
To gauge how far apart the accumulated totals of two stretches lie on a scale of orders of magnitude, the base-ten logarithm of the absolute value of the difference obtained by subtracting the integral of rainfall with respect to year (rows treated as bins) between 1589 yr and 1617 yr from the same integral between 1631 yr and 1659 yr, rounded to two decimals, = 1.92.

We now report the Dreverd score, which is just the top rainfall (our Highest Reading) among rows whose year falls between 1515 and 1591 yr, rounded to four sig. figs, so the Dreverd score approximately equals 53.23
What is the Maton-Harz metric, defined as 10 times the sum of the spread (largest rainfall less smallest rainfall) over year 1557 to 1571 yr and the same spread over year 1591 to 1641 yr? 188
